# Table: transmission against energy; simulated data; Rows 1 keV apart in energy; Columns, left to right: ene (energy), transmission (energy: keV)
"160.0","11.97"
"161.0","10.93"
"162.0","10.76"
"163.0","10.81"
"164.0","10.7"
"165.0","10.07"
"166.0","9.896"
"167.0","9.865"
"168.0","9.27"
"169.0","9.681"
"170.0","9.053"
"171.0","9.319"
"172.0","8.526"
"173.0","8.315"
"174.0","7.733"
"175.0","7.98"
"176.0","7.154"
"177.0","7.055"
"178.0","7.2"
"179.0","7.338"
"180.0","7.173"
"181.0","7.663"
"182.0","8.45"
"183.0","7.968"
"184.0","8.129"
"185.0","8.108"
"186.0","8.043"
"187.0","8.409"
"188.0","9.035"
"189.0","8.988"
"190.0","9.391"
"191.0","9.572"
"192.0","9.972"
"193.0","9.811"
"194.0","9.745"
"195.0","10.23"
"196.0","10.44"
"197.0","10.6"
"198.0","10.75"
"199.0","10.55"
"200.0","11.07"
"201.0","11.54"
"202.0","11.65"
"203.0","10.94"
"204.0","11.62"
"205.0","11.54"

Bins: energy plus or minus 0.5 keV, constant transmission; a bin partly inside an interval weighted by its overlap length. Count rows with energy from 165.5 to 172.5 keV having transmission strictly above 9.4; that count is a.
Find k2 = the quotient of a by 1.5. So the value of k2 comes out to 2.0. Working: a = 3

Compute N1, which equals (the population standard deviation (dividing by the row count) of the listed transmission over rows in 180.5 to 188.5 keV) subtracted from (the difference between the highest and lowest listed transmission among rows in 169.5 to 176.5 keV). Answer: 1.8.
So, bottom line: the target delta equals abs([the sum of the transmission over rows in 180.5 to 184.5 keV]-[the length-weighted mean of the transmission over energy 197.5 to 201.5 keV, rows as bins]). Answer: 21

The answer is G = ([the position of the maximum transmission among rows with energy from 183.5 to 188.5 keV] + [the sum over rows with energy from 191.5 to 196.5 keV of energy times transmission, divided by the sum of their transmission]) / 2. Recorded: 191.0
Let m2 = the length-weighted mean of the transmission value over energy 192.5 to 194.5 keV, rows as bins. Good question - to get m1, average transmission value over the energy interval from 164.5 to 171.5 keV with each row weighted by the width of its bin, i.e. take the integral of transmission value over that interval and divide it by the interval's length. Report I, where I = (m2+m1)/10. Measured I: 1.94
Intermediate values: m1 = 9.6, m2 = 9.8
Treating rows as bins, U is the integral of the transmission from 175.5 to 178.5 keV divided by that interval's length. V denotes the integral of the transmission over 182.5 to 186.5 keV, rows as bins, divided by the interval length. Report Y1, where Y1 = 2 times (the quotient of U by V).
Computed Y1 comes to 1.8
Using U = 7.1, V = 8.1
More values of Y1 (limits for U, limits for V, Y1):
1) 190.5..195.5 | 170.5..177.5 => 2.5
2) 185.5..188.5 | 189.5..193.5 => 1.8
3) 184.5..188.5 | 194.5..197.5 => 1.6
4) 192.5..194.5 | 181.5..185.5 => 2.4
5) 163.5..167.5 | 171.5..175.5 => 2.5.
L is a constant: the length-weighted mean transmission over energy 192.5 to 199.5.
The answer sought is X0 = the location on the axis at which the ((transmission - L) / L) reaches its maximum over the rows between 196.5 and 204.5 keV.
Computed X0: 202.0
